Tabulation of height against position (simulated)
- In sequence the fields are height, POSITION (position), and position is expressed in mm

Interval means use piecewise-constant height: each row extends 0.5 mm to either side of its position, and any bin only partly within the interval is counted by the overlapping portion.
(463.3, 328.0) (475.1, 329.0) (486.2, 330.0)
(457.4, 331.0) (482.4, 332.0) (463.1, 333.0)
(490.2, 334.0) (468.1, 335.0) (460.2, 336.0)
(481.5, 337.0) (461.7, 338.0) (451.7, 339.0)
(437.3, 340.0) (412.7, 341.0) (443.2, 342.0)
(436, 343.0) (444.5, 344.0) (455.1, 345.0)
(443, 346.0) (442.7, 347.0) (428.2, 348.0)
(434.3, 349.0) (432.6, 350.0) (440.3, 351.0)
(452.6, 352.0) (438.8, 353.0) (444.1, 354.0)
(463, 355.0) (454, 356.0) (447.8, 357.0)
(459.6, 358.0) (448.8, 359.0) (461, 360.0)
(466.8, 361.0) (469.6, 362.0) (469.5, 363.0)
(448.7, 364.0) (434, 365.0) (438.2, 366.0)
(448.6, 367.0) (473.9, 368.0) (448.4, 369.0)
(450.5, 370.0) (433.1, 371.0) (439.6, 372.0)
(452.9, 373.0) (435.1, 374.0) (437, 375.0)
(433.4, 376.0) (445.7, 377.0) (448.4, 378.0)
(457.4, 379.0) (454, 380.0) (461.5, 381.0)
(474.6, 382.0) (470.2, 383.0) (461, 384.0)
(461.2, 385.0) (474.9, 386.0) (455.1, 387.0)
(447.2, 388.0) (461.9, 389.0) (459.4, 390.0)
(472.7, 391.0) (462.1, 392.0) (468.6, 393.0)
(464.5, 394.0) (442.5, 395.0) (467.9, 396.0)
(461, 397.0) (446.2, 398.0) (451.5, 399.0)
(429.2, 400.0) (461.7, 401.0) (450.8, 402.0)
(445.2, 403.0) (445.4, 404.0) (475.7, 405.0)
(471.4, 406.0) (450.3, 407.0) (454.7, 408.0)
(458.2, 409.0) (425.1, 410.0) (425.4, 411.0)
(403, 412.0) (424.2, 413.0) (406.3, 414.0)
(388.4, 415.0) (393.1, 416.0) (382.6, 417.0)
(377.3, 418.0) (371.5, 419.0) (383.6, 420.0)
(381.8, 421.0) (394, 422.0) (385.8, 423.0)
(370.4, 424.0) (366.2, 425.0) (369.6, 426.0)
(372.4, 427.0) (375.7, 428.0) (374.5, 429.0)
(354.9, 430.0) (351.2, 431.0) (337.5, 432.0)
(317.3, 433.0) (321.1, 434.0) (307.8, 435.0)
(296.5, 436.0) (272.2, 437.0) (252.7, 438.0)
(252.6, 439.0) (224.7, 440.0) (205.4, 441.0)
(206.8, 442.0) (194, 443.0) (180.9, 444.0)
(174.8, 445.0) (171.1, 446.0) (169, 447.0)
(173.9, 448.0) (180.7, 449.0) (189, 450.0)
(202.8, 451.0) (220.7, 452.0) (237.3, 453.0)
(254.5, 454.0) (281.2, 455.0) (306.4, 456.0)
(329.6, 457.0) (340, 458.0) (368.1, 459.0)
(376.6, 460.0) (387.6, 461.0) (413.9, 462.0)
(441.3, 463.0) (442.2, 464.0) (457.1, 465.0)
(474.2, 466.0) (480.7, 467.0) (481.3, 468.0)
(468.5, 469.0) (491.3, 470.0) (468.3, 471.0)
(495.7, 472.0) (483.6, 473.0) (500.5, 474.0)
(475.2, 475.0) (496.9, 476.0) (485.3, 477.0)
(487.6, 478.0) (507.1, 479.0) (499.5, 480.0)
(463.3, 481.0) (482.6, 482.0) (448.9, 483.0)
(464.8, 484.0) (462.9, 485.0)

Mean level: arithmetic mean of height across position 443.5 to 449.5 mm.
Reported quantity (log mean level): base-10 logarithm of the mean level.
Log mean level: 2.24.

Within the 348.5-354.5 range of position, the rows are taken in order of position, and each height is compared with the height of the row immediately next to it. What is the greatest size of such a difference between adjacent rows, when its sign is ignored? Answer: 14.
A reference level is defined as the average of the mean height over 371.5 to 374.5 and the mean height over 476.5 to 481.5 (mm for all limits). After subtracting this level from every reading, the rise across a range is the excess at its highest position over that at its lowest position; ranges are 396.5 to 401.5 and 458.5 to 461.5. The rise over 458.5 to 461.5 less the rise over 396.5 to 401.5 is 19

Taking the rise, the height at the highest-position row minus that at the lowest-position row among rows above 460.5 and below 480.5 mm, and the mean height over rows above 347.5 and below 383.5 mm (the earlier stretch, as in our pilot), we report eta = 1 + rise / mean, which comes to 1.25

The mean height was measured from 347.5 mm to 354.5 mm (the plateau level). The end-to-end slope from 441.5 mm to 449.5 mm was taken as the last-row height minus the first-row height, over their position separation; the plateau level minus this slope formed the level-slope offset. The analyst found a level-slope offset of 442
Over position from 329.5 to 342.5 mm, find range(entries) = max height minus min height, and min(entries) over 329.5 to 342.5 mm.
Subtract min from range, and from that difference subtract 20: -355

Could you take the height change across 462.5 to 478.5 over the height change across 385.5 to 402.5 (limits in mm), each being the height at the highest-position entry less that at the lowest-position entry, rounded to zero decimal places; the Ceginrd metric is -2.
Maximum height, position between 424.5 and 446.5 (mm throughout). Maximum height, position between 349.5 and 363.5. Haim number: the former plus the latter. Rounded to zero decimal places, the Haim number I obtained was 845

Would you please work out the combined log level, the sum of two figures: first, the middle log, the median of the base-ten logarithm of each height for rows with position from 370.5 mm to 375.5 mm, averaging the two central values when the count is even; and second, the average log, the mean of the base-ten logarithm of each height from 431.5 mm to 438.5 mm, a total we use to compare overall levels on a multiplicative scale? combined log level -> 5.12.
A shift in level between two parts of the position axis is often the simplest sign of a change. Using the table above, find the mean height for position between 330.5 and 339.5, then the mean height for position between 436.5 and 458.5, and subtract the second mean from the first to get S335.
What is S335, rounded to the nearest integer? 240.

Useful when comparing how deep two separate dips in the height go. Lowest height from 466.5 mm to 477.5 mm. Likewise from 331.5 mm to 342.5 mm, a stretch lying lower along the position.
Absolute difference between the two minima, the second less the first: 56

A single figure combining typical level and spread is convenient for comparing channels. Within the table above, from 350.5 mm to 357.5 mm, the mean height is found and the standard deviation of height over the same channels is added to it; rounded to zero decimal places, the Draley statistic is 457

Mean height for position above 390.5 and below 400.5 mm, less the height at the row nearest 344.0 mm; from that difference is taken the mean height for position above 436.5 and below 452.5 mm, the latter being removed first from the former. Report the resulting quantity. -192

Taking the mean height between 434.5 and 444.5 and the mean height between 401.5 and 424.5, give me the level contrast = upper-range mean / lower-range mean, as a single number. 0.58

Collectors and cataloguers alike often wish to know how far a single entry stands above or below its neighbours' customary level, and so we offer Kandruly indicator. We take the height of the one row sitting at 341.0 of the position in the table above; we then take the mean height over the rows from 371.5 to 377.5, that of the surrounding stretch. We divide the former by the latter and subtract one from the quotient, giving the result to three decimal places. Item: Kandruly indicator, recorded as -0.063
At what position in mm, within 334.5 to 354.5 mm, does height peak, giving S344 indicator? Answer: 337.0 mm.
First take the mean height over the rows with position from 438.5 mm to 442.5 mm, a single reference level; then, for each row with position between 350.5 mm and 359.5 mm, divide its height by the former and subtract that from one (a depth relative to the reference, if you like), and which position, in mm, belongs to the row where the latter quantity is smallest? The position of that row 355.0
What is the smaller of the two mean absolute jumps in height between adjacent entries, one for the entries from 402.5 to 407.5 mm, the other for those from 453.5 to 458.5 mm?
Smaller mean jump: 14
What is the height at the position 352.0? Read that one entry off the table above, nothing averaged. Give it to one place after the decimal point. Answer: 452.6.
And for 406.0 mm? 471.4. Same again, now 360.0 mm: 461.0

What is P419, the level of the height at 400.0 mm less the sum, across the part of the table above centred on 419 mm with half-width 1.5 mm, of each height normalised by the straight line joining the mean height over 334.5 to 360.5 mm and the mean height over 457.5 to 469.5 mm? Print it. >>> 427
